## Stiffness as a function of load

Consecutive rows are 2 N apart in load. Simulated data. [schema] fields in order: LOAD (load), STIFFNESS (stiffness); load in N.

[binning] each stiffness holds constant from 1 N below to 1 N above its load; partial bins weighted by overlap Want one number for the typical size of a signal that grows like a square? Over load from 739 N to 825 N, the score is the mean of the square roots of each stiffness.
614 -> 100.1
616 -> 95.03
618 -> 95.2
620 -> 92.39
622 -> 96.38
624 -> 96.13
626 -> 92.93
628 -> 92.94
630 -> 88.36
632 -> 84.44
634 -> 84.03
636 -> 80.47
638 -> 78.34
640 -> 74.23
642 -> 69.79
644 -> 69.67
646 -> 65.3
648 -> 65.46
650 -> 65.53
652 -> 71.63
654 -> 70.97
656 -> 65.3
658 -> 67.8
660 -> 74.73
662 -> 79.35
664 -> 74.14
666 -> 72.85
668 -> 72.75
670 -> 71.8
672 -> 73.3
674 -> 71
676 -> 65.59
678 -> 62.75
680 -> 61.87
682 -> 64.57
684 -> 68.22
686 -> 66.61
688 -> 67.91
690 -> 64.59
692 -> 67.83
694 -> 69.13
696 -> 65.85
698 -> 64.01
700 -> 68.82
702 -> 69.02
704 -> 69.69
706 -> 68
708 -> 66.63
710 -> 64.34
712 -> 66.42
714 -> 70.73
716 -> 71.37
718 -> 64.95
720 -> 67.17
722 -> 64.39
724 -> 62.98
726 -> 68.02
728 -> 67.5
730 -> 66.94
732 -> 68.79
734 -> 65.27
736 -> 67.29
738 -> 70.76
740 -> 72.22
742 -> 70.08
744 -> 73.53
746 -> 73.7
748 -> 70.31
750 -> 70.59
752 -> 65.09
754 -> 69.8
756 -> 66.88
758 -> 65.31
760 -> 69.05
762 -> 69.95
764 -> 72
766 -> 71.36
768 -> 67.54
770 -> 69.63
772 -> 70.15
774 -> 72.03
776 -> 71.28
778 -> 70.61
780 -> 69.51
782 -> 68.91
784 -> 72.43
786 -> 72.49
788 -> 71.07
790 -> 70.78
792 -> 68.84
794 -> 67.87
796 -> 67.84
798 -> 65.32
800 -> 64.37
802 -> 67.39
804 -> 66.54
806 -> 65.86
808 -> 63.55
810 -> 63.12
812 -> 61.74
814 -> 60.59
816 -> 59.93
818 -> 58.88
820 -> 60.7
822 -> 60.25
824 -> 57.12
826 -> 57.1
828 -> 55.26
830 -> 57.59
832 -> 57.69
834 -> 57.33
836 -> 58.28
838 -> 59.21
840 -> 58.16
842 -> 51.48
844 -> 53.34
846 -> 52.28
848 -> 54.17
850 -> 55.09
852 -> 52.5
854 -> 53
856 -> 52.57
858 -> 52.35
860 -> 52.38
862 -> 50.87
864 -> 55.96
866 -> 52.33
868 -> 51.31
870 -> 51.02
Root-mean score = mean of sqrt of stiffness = 8.22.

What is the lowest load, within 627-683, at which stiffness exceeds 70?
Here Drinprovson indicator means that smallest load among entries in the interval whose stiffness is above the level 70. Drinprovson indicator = 628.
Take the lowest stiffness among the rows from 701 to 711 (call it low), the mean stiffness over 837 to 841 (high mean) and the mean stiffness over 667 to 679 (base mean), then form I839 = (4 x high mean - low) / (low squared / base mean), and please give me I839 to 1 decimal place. 2.9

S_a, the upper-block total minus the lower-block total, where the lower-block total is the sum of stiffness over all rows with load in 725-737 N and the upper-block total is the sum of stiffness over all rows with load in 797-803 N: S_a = -207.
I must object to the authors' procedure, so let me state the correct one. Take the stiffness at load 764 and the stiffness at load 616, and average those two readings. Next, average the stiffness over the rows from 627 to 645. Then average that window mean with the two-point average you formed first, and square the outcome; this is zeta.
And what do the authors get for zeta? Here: 6705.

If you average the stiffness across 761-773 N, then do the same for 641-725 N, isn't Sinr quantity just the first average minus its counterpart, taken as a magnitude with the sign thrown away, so 2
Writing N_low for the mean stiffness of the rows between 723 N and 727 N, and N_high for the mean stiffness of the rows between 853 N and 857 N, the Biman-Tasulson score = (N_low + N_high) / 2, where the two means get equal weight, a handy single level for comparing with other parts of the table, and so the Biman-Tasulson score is 59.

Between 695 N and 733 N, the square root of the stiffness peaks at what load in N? 716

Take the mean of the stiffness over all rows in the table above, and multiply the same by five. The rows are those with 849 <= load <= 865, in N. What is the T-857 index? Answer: 265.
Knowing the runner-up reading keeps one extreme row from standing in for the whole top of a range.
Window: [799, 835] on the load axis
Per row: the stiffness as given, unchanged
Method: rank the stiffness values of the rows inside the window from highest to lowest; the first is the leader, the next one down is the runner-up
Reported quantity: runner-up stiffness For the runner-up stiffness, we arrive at 66.54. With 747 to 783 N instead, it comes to 72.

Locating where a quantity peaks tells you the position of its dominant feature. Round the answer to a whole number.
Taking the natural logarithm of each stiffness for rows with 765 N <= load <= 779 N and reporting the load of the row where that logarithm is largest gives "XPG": 774 N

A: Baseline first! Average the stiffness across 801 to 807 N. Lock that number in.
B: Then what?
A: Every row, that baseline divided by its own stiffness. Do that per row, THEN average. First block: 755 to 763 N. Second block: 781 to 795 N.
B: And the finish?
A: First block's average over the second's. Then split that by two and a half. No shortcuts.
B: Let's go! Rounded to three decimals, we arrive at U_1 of 0.415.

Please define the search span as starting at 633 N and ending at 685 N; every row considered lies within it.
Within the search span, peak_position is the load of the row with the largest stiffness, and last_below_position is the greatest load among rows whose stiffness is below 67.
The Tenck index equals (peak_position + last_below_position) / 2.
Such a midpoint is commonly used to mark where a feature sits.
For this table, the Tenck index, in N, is 658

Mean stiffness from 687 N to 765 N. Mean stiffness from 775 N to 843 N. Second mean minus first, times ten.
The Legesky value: -46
